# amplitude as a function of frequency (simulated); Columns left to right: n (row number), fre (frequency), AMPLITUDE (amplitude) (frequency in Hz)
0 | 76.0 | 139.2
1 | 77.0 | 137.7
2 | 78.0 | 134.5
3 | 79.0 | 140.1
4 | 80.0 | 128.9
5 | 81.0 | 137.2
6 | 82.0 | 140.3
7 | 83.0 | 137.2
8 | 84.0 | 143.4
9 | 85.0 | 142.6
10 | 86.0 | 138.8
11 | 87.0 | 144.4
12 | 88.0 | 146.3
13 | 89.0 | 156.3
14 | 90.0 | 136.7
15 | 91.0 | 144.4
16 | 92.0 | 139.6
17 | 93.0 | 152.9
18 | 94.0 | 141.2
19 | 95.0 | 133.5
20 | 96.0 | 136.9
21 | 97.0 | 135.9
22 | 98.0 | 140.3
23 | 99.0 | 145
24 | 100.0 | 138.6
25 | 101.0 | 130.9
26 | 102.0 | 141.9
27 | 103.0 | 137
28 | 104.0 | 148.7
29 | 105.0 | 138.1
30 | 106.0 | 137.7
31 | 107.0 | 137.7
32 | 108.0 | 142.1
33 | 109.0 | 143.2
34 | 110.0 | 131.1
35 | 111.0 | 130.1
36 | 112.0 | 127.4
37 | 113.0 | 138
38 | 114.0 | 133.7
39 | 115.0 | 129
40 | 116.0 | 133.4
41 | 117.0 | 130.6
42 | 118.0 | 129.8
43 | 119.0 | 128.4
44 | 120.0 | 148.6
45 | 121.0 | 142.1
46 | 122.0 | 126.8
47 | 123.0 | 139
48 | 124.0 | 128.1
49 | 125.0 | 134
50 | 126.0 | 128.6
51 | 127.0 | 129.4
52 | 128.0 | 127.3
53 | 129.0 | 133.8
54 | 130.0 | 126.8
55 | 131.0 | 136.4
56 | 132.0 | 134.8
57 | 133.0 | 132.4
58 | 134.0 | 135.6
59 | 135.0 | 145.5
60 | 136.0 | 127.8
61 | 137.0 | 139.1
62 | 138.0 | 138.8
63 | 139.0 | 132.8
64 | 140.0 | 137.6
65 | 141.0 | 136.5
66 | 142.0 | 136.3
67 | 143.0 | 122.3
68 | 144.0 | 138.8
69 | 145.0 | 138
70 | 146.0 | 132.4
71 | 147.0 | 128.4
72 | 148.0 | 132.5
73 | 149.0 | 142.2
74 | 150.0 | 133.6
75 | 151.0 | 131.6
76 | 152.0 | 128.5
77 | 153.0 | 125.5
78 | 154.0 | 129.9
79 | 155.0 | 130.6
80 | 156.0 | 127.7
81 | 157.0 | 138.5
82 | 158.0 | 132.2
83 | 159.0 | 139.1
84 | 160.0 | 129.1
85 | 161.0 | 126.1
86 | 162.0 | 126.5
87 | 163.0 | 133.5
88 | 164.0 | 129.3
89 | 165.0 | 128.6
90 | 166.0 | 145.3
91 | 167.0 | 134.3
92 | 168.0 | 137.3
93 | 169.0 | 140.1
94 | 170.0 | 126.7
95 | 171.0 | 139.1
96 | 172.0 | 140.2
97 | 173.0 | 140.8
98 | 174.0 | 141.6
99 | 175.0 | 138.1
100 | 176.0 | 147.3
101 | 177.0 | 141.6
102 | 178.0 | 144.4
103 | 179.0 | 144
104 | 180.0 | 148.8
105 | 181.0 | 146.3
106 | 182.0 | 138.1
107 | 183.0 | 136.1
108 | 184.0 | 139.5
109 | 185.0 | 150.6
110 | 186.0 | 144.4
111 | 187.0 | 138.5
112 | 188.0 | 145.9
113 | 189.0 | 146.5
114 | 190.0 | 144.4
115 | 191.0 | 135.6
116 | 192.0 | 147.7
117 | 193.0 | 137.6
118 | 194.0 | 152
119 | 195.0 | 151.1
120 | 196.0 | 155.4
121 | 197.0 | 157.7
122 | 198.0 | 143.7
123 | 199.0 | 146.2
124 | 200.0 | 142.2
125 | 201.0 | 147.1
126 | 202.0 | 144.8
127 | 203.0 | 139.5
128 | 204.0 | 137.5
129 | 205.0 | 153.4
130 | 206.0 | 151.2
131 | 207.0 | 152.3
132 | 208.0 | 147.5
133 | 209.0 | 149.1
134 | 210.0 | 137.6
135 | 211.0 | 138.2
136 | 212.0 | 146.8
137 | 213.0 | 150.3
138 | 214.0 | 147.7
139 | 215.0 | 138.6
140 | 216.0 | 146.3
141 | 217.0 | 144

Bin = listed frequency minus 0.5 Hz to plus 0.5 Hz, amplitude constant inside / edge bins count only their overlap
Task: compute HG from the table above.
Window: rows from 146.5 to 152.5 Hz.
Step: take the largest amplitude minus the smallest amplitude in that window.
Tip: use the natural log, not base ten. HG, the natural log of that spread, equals 2.62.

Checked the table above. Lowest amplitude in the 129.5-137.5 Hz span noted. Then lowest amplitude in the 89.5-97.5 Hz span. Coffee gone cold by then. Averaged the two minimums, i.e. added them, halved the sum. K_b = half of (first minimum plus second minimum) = 130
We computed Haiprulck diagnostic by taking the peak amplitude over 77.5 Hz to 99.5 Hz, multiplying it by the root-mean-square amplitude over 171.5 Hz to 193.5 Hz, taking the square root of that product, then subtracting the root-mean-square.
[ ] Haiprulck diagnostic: 6.6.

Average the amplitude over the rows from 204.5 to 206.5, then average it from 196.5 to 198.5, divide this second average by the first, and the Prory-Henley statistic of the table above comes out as 0.99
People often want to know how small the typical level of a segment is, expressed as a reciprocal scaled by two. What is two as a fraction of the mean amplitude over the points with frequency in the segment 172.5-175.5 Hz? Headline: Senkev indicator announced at 0.0143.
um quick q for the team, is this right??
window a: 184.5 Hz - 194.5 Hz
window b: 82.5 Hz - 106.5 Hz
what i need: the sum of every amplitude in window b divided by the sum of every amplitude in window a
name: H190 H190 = 2.3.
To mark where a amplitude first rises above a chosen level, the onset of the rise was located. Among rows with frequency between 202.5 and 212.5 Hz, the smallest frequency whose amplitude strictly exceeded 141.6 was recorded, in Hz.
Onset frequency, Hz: 205.0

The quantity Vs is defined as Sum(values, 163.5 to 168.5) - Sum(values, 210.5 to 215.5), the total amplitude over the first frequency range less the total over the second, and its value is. -47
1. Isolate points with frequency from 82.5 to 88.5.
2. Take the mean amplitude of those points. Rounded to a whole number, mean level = 142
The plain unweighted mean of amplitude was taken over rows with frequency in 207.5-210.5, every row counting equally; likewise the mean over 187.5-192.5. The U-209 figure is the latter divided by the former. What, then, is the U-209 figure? 1.00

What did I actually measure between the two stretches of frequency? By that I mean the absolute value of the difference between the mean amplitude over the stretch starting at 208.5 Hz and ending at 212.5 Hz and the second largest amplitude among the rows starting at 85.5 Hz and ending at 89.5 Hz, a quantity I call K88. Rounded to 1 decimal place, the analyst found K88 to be 3.4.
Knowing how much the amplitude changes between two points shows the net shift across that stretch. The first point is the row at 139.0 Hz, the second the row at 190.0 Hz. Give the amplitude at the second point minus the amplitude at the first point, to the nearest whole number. 12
